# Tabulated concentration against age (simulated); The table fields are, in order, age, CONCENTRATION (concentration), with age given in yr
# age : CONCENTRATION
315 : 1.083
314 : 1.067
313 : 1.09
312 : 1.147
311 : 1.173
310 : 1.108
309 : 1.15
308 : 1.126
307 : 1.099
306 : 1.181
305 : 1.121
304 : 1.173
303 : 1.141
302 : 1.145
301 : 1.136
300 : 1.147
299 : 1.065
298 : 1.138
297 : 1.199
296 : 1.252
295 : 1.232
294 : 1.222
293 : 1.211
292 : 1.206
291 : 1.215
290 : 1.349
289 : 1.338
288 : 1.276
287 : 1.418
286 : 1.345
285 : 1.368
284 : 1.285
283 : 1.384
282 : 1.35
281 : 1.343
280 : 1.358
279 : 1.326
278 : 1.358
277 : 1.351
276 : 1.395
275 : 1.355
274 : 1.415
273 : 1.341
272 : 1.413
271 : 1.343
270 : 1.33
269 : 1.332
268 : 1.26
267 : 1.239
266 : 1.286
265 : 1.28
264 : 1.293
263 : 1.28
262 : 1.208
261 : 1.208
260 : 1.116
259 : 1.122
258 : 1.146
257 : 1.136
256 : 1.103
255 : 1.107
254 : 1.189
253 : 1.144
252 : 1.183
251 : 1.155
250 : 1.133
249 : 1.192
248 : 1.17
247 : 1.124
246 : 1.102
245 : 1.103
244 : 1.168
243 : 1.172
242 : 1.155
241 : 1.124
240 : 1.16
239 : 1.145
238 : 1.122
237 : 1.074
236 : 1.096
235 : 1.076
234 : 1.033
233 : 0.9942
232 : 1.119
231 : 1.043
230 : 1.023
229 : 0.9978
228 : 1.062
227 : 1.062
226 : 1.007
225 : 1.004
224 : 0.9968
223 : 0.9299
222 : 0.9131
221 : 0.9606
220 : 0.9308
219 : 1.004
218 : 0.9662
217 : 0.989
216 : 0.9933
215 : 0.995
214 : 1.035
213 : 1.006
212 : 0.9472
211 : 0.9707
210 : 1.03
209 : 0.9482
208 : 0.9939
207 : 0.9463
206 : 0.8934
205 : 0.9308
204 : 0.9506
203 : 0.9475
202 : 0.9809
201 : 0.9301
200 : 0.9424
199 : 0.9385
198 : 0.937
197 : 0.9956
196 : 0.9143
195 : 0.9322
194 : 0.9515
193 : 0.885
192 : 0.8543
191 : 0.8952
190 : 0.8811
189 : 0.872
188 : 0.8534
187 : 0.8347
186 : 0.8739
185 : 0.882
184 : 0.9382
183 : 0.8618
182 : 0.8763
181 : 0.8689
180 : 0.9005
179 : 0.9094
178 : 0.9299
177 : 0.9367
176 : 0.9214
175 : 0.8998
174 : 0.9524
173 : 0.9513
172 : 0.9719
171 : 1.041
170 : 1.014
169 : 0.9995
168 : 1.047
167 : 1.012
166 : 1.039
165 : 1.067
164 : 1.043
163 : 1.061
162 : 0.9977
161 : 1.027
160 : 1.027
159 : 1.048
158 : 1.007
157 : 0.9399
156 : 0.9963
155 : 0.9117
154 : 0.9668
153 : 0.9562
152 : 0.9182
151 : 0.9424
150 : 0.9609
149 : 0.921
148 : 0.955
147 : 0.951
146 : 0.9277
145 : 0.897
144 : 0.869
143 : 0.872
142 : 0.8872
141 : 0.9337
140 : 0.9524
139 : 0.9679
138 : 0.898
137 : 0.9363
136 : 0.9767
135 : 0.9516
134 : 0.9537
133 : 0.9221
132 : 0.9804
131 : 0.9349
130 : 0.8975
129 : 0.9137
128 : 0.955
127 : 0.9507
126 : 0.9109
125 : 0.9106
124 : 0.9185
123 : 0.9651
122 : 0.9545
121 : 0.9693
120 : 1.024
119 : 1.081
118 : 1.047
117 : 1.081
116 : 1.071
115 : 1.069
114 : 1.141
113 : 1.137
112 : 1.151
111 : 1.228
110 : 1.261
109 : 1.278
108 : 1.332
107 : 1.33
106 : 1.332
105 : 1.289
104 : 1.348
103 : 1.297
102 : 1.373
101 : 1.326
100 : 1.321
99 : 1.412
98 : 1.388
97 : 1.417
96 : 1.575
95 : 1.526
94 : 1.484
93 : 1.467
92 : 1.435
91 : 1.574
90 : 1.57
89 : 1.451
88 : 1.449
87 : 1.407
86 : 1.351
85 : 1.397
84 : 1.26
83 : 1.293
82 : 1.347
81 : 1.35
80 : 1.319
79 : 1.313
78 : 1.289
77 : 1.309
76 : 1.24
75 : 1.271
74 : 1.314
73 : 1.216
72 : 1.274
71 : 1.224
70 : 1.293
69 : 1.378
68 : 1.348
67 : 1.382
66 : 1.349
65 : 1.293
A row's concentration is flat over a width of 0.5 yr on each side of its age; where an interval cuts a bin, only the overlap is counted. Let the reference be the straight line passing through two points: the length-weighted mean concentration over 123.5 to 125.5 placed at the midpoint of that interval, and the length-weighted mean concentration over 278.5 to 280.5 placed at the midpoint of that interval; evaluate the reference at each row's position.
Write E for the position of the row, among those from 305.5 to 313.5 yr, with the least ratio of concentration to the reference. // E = 313 yr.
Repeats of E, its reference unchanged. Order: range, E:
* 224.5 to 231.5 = 229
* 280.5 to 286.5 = 284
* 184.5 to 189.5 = 187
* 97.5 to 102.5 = 100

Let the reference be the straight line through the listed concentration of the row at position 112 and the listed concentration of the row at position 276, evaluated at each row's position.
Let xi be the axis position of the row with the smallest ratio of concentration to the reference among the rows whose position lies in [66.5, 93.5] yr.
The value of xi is 73 yr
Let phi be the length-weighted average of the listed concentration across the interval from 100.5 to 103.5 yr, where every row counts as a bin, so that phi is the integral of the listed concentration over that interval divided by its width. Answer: 1.33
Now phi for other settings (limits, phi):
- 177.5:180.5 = 0.91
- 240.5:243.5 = 1.15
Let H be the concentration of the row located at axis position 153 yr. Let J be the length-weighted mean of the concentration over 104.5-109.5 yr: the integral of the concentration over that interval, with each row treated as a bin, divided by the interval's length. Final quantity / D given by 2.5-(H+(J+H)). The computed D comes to -0.72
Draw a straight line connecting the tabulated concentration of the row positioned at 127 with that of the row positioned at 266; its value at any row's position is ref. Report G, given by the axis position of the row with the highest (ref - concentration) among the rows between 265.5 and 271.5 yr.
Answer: 267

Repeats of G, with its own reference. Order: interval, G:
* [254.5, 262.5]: 256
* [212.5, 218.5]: 218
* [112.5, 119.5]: 118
